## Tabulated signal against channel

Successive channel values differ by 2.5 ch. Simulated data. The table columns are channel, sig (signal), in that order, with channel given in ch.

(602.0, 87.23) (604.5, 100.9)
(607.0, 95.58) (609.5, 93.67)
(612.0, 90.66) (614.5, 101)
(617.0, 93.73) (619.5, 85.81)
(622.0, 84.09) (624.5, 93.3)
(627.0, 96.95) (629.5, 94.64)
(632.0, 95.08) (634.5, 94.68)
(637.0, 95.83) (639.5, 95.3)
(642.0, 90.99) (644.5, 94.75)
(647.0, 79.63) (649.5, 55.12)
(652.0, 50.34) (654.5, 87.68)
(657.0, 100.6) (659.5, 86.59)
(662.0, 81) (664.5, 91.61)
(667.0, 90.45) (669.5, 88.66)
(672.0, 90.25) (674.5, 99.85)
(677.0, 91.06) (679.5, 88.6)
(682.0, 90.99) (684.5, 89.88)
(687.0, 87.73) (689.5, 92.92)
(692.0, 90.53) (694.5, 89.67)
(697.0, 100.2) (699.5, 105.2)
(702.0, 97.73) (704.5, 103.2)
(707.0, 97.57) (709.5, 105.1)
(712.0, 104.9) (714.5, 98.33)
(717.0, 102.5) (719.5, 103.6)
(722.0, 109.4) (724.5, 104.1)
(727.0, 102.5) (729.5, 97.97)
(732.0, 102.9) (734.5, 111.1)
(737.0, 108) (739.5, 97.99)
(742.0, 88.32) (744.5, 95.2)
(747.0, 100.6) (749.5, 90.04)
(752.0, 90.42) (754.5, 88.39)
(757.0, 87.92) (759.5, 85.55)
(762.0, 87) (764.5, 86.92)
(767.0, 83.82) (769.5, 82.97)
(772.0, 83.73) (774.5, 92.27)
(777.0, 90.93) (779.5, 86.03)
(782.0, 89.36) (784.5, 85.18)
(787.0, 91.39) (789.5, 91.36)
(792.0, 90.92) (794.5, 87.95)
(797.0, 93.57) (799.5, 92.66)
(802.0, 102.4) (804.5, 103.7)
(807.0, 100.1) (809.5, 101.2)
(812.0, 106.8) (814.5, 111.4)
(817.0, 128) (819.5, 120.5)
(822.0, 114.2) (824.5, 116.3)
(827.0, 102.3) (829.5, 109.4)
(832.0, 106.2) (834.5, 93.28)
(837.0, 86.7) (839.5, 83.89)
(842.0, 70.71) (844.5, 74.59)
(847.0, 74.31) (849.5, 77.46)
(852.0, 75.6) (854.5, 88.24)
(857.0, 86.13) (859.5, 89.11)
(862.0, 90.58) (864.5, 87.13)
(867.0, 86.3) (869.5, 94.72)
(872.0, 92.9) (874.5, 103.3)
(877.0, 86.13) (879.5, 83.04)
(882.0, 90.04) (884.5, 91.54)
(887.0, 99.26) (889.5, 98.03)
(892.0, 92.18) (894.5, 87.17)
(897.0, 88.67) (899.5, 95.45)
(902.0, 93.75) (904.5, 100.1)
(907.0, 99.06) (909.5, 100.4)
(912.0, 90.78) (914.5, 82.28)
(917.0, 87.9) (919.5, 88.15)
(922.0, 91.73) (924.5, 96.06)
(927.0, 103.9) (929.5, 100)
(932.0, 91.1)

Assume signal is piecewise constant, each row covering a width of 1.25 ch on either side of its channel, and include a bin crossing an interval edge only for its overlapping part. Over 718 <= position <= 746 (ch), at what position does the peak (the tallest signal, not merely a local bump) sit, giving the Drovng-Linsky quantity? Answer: 734.5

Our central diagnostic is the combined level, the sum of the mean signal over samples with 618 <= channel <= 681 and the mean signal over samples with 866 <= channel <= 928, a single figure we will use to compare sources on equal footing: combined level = 181.0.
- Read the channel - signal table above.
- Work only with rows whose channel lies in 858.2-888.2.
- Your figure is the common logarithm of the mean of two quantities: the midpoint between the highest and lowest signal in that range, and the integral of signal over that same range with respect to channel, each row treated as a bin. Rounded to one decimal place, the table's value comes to 3.2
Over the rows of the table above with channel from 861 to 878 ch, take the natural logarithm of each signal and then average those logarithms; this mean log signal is 4.52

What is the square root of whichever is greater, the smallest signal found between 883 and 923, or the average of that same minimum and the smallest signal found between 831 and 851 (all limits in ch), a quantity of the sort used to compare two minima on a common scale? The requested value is 9.07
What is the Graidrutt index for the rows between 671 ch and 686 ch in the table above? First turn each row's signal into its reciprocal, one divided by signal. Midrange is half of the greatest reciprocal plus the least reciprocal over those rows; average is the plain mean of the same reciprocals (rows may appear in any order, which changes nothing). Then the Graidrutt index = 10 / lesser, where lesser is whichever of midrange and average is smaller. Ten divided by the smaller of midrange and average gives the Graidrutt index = 939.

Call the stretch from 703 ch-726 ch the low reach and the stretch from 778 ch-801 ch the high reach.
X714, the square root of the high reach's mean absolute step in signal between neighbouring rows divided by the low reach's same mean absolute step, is 0.81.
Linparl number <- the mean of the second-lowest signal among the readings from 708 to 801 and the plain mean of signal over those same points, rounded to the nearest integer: 89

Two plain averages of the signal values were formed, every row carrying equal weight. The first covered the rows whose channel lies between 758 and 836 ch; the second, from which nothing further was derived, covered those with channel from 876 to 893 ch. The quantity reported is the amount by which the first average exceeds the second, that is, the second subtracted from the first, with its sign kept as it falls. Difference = 6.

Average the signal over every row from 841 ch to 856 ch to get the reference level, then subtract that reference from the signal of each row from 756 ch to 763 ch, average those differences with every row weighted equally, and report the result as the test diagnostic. 10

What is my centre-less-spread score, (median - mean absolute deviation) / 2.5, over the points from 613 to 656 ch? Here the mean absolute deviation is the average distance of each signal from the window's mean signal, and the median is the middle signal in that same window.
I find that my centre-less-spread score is 33.6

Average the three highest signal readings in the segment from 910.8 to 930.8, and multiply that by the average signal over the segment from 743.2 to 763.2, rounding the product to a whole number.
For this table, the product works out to 9063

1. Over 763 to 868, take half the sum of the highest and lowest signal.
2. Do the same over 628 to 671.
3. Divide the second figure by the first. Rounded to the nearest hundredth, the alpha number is 0.76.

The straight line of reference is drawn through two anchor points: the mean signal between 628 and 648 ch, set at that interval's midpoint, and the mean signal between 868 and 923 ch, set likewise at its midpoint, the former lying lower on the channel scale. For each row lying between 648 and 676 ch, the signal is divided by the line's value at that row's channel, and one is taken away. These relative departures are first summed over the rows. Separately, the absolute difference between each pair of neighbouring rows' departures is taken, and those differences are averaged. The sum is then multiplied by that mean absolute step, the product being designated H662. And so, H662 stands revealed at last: -0.11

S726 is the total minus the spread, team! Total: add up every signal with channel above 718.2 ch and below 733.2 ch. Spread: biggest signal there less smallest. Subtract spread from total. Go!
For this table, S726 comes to 609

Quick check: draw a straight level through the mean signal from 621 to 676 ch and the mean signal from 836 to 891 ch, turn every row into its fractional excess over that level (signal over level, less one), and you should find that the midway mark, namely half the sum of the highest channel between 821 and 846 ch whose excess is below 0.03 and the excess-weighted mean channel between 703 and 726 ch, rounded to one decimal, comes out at 779.8 ch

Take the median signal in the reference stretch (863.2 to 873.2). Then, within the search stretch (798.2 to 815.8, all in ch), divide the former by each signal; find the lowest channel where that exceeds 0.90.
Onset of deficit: 799.5 ch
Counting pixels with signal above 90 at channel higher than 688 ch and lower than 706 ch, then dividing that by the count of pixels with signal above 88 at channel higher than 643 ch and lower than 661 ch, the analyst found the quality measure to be 3.0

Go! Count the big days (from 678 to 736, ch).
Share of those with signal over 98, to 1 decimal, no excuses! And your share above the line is 0.6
